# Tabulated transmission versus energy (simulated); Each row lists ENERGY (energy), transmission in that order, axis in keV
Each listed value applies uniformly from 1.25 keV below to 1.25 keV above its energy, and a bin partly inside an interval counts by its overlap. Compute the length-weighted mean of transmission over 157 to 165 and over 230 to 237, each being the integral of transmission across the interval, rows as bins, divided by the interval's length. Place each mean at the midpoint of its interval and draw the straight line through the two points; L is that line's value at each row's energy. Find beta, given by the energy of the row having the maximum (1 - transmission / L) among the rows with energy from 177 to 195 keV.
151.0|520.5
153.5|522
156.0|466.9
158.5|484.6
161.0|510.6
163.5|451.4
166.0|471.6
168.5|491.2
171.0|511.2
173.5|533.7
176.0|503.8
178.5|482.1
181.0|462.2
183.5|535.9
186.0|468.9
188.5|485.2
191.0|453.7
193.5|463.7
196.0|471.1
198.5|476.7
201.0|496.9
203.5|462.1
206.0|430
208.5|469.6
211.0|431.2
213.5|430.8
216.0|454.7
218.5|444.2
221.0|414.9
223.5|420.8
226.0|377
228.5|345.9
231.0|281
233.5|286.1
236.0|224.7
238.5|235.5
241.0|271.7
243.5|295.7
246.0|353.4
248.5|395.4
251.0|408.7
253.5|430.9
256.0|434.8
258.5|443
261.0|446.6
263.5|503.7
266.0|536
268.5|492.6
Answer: 181.0 keV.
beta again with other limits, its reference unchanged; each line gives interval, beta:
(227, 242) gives 236.0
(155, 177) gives 156.0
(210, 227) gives 211.0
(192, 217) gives 193.5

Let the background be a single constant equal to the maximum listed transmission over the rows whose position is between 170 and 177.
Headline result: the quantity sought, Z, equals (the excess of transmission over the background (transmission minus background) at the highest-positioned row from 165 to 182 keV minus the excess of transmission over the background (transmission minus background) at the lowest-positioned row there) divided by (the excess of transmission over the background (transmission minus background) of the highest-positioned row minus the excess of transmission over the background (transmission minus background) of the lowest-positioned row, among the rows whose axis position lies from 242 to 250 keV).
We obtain -0.1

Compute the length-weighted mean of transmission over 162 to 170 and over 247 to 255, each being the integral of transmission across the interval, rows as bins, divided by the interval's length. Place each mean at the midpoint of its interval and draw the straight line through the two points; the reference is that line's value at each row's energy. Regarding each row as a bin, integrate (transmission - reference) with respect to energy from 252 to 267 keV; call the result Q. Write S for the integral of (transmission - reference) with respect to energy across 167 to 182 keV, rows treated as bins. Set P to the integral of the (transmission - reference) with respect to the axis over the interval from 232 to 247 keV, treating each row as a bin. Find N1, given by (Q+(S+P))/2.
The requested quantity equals -398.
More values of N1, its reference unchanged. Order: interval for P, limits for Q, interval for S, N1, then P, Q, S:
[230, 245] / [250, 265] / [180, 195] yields -690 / -2304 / 615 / 308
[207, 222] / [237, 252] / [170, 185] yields -372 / 51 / -1376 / 582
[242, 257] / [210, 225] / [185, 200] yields -115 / -419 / -55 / 243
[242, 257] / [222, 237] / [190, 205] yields -816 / -419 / -1512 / 298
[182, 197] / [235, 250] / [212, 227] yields -779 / 349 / -1766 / -141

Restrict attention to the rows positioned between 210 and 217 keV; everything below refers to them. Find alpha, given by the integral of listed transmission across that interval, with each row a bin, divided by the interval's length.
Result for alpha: 439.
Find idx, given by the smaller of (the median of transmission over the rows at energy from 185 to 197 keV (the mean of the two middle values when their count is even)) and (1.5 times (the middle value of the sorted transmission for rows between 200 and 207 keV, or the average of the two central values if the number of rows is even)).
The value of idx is 469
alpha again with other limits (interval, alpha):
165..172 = 491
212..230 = 411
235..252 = 312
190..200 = 467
